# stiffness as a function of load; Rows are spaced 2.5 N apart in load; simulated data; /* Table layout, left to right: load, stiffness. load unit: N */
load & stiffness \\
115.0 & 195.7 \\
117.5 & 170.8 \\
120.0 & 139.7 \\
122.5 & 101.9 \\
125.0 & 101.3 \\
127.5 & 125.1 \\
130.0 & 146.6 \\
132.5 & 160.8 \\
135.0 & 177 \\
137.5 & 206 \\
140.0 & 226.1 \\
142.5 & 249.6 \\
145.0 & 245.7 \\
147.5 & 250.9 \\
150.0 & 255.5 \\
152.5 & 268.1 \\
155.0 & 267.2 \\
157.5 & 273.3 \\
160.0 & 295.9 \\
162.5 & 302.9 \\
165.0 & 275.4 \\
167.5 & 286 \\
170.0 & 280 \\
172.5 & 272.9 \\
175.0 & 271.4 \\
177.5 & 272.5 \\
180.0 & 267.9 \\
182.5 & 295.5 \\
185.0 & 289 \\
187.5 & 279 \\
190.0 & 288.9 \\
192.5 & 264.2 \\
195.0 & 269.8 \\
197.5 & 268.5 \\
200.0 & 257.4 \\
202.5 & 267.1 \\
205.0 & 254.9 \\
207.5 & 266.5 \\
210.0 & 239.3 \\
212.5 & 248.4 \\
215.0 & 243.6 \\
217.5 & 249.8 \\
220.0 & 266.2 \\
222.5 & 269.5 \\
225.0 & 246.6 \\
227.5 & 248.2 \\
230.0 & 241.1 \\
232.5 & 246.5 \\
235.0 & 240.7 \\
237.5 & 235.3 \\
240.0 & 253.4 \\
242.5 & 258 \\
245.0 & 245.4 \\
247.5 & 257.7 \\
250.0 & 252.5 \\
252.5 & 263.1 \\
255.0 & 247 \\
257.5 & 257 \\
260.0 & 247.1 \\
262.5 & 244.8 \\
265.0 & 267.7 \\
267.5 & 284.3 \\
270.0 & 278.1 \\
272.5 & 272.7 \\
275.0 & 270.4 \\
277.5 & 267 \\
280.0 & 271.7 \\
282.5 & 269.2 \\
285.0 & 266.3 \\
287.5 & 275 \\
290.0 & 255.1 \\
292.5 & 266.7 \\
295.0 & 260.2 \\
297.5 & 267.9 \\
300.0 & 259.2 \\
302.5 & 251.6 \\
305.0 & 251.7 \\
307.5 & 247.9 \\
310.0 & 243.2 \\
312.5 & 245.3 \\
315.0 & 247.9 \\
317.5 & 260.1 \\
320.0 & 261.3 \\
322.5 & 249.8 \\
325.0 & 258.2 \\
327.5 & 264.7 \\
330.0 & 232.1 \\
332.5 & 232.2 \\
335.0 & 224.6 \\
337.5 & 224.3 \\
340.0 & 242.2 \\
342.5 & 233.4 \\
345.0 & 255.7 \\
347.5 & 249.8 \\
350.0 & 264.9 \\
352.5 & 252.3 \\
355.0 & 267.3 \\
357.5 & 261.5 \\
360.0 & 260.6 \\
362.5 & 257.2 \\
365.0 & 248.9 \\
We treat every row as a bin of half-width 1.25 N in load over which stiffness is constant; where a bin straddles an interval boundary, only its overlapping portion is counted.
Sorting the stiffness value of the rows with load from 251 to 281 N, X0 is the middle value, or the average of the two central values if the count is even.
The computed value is 267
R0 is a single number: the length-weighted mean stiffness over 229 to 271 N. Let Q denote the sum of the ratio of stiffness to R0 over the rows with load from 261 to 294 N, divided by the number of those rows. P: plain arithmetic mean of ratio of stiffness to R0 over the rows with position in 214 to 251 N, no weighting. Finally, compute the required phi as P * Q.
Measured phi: 1.04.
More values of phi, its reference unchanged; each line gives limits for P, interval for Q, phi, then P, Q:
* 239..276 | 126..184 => 0.99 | 1.02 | 0.97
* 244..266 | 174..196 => 1.09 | 1.00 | 1.09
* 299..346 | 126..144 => 0.70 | 0.97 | 0.73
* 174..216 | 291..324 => 1.06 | 1.05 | 1.00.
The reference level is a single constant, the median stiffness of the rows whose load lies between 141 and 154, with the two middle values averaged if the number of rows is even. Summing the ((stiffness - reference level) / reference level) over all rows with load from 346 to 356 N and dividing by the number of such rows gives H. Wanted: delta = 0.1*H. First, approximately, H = 0.03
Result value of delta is 0.003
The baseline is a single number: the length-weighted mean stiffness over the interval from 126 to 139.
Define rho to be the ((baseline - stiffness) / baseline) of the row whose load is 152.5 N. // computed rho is -0.64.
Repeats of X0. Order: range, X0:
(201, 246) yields 248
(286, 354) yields 252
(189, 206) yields 267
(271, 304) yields 267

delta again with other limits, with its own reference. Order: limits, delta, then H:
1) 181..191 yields 0.015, 0.15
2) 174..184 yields 0.010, 0.10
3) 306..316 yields -0.002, -0.02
